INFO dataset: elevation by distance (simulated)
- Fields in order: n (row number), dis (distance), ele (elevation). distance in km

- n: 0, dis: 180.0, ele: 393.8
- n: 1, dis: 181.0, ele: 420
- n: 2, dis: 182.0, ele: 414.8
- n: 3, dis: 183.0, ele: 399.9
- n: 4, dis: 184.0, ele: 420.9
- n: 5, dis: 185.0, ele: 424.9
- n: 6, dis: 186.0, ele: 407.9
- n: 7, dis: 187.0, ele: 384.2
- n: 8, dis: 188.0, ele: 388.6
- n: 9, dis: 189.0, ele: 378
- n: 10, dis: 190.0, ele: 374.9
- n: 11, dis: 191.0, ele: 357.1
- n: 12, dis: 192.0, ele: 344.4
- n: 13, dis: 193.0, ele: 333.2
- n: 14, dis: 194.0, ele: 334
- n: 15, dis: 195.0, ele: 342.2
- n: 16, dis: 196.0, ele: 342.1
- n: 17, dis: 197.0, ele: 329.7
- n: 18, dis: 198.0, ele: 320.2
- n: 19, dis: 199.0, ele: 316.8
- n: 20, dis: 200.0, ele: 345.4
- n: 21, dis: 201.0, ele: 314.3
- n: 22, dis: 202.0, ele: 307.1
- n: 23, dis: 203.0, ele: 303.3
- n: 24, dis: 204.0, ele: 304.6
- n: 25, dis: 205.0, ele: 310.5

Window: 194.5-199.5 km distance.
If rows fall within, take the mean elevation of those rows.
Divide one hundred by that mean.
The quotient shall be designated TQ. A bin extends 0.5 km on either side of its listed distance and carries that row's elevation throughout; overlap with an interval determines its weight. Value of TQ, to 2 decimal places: 0.30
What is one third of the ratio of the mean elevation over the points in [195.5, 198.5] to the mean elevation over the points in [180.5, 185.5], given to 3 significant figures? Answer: 0.265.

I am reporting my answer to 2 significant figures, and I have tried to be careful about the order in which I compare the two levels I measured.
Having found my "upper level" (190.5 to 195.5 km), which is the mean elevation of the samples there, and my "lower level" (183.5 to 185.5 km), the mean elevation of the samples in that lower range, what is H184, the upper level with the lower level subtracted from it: -81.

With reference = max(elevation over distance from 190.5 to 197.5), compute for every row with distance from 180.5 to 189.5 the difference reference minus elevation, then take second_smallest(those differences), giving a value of -64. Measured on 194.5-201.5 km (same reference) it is 15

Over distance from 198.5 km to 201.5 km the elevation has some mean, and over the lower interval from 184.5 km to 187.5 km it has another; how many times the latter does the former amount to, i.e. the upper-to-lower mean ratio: 0.80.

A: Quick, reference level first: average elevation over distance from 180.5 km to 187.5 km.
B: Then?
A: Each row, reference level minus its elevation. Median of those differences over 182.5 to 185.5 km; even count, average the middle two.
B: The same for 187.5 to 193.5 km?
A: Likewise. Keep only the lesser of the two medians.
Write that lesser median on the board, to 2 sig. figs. -11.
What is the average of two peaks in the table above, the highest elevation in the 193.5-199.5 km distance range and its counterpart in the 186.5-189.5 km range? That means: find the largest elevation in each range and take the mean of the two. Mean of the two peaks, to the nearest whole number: 365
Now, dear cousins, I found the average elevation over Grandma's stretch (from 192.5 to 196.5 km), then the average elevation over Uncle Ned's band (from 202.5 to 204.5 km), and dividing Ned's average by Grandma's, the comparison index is 0.90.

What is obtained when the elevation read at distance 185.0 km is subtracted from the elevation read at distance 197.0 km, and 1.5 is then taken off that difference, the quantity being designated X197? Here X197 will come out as -97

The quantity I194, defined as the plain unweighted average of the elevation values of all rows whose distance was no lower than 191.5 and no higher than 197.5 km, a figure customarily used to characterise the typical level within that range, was 338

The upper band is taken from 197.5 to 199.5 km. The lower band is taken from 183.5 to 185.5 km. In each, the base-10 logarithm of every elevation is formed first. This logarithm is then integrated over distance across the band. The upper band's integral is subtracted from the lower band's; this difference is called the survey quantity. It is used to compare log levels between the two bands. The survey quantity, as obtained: 0.25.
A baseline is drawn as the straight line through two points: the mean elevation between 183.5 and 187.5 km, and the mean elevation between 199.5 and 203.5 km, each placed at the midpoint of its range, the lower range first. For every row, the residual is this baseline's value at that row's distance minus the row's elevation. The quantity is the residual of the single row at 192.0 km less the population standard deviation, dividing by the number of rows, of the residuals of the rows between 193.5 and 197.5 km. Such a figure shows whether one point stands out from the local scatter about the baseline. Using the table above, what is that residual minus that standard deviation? 21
